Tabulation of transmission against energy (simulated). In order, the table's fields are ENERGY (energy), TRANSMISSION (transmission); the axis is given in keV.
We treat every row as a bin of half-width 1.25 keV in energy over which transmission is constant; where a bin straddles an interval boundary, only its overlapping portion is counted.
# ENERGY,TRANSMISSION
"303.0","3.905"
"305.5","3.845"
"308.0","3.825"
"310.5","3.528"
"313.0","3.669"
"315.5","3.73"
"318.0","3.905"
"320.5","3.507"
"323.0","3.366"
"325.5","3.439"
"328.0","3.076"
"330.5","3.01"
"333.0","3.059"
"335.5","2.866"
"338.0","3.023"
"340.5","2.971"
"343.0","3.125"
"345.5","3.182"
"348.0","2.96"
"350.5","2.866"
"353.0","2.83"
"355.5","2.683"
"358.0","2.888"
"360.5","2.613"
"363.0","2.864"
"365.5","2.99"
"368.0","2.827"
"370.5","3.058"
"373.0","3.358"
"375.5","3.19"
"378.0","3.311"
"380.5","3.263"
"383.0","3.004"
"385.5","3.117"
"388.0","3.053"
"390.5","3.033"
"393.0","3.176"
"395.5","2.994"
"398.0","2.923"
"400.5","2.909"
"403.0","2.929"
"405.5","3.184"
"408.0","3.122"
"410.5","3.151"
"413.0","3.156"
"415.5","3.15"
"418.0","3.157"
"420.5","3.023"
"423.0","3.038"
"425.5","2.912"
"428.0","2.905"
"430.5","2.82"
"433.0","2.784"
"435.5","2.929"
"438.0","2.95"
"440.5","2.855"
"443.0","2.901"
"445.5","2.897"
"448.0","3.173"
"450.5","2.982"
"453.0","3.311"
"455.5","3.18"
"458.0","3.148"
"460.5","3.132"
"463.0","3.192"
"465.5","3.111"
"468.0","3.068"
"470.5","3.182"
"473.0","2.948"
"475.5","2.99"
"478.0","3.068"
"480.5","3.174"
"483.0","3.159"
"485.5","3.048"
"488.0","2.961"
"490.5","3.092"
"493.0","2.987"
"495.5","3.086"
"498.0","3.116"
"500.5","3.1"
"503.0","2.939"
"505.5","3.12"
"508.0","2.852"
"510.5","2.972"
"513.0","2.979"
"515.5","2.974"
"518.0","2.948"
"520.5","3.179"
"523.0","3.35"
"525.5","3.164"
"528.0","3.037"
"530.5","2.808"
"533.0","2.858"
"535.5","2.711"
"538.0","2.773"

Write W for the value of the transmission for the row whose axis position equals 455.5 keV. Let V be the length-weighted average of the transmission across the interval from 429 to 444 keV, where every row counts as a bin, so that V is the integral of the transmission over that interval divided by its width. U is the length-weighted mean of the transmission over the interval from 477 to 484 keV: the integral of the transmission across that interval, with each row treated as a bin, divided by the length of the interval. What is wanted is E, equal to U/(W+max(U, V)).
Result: 0.496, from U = 3.14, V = 2.9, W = 3.18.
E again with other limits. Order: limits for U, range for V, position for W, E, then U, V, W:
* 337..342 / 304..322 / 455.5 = 0.436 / 3.00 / 3.7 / 3.18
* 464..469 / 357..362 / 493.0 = 0.509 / 3.10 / 2.7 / 2.987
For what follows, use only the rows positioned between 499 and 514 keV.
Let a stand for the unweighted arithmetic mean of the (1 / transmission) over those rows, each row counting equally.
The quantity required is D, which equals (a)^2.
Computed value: 0.112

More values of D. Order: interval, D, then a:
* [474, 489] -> 0.106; 0.326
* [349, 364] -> 0.129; 0.359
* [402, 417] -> 0.103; 0.321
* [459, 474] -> 0.104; 0.322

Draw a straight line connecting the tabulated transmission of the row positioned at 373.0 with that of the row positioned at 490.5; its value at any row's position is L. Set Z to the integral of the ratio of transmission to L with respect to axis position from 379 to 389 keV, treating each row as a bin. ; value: 9.35 keV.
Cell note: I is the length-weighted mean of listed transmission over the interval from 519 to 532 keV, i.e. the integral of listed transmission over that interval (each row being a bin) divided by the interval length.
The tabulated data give 3.10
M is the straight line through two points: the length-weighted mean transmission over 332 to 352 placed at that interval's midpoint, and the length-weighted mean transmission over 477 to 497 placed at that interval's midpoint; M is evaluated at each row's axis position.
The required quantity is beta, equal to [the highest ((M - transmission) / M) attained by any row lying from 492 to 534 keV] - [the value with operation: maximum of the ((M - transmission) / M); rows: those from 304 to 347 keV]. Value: 0.05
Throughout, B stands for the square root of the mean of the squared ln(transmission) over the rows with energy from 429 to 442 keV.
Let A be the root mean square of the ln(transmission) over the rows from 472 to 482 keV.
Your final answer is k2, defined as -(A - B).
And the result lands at -0.06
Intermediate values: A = 1.11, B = 1.05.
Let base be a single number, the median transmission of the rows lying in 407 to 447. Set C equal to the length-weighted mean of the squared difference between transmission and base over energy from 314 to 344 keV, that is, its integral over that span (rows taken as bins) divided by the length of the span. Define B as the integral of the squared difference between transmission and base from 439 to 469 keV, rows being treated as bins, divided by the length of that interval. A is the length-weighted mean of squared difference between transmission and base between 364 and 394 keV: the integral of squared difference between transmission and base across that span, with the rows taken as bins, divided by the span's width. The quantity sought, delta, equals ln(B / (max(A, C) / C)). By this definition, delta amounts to -3.28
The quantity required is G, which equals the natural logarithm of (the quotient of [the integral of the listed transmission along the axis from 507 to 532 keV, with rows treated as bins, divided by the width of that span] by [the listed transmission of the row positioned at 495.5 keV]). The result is -0.02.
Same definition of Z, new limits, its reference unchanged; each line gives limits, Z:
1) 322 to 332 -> 9.29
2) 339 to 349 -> 8.94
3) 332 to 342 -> 8.67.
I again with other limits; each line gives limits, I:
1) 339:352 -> 3.02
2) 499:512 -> 3.00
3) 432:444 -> 2.89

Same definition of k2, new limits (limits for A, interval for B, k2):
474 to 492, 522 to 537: -0.03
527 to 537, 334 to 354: 0.04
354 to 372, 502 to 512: 0.04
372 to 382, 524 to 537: -0.12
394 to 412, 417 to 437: -0.03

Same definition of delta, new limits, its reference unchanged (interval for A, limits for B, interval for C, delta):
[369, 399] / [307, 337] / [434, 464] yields -1.53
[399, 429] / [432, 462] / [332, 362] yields -3.48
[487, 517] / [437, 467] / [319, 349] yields -3.31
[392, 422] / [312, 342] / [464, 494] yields -1.66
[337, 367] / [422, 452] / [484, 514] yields -5.14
